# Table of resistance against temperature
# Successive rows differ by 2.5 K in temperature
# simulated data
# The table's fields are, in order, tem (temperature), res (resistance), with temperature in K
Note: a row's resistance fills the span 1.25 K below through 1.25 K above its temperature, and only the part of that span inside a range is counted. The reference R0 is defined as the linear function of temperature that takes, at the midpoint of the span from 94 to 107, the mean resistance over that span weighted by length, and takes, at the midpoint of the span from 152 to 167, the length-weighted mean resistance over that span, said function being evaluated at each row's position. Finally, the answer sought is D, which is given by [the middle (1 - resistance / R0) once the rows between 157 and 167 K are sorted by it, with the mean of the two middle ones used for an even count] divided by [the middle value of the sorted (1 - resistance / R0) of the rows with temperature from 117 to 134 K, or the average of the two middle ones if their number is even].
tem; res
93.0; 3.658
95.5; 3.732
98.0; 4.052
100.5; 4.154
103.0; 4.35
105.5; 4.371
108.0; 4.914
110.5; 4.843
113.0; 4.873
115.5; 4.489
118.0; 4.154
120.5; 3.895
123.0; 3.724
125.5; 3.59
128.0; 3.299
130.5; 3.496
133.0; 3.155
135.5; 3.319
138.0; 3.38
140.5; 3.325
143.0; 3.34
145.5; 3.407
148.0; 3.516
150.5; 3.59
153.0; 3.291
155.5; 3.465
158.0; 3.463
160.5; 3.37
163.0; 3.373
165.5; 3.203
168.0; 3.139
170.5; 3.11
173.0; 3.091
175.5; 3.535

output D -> -0.2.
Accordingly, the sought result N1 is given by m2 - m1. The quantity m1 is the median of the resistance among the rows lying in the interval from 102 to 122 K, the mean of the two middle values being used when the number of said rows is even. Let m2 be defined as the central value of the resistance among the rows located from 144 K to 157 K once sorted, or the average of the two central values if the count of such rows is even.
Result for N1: -1.0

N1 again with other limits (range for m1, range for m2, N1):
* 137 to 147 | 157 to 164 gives 0.0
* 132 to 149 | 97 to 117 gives 1.1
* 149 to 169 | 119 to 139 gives 0.1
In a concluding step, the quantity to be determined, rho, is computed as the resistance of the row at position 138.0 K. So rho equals 3.38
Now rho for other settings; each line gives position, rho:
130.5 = 3.496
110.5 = 4.843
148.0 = 3.516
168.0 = 3.139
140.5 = 3.325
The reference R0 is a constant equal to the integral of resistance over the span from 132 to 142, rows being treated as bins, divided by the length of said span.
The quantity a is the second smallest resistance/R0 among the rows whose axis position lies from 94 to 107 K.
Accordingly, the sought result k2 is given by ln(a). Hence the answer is 0.21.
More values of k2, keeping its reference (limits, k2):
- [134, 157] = 0.01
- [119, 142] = 0.00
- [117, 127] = 0.12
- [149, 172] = -0.05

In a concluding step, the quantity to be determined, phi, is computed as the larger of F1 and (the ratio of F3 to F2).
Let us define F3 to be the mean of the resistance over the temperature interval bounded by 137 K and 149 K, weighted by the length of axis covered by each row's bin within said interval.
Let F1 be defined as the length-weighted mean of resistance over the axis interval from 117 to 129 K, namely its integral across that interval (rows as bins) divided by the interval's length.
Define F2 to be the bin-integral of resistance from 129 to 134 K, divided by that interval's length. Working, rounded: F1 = 3.7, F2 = 3.33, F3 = 3.39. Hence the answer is 3.7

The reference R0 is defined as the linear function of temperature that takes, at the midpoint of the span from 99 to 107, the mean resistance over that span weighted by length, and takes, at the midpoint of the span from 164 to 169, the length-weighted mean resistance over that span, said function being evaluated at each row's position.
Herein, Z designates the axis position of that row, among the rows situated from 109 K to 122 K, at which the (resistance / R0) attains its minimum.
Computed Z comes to 120.5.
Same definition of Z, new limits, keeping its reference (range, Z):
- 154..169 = 168.0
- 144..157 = 145.5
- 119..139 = 133.0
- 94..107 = 95.5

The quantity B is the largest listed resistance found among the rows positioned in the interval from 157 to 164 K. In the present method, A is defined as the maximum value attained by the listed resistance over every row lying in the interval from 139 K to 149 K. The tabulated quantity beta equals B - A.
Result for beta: -0.1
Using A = 3.516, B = 3.463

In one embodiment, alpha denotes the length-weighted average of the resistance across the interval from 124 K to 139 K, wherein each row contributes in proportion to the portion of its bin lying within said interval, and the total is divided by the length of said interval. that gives 3.38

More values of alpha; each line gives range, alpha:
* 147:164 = 3.44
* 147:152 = 3.54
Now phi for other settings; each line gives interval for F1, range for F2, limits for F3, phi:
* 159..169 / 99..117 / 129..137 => 3.3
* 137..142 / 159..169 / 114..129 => 3.4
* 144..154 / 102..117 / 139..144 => 3.5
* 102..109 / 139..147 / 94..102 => 4.5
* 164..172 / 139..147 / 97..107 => 3.2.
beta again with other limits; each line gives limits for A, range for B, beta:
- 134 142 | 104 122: 1.5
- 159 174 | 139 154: 0.2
